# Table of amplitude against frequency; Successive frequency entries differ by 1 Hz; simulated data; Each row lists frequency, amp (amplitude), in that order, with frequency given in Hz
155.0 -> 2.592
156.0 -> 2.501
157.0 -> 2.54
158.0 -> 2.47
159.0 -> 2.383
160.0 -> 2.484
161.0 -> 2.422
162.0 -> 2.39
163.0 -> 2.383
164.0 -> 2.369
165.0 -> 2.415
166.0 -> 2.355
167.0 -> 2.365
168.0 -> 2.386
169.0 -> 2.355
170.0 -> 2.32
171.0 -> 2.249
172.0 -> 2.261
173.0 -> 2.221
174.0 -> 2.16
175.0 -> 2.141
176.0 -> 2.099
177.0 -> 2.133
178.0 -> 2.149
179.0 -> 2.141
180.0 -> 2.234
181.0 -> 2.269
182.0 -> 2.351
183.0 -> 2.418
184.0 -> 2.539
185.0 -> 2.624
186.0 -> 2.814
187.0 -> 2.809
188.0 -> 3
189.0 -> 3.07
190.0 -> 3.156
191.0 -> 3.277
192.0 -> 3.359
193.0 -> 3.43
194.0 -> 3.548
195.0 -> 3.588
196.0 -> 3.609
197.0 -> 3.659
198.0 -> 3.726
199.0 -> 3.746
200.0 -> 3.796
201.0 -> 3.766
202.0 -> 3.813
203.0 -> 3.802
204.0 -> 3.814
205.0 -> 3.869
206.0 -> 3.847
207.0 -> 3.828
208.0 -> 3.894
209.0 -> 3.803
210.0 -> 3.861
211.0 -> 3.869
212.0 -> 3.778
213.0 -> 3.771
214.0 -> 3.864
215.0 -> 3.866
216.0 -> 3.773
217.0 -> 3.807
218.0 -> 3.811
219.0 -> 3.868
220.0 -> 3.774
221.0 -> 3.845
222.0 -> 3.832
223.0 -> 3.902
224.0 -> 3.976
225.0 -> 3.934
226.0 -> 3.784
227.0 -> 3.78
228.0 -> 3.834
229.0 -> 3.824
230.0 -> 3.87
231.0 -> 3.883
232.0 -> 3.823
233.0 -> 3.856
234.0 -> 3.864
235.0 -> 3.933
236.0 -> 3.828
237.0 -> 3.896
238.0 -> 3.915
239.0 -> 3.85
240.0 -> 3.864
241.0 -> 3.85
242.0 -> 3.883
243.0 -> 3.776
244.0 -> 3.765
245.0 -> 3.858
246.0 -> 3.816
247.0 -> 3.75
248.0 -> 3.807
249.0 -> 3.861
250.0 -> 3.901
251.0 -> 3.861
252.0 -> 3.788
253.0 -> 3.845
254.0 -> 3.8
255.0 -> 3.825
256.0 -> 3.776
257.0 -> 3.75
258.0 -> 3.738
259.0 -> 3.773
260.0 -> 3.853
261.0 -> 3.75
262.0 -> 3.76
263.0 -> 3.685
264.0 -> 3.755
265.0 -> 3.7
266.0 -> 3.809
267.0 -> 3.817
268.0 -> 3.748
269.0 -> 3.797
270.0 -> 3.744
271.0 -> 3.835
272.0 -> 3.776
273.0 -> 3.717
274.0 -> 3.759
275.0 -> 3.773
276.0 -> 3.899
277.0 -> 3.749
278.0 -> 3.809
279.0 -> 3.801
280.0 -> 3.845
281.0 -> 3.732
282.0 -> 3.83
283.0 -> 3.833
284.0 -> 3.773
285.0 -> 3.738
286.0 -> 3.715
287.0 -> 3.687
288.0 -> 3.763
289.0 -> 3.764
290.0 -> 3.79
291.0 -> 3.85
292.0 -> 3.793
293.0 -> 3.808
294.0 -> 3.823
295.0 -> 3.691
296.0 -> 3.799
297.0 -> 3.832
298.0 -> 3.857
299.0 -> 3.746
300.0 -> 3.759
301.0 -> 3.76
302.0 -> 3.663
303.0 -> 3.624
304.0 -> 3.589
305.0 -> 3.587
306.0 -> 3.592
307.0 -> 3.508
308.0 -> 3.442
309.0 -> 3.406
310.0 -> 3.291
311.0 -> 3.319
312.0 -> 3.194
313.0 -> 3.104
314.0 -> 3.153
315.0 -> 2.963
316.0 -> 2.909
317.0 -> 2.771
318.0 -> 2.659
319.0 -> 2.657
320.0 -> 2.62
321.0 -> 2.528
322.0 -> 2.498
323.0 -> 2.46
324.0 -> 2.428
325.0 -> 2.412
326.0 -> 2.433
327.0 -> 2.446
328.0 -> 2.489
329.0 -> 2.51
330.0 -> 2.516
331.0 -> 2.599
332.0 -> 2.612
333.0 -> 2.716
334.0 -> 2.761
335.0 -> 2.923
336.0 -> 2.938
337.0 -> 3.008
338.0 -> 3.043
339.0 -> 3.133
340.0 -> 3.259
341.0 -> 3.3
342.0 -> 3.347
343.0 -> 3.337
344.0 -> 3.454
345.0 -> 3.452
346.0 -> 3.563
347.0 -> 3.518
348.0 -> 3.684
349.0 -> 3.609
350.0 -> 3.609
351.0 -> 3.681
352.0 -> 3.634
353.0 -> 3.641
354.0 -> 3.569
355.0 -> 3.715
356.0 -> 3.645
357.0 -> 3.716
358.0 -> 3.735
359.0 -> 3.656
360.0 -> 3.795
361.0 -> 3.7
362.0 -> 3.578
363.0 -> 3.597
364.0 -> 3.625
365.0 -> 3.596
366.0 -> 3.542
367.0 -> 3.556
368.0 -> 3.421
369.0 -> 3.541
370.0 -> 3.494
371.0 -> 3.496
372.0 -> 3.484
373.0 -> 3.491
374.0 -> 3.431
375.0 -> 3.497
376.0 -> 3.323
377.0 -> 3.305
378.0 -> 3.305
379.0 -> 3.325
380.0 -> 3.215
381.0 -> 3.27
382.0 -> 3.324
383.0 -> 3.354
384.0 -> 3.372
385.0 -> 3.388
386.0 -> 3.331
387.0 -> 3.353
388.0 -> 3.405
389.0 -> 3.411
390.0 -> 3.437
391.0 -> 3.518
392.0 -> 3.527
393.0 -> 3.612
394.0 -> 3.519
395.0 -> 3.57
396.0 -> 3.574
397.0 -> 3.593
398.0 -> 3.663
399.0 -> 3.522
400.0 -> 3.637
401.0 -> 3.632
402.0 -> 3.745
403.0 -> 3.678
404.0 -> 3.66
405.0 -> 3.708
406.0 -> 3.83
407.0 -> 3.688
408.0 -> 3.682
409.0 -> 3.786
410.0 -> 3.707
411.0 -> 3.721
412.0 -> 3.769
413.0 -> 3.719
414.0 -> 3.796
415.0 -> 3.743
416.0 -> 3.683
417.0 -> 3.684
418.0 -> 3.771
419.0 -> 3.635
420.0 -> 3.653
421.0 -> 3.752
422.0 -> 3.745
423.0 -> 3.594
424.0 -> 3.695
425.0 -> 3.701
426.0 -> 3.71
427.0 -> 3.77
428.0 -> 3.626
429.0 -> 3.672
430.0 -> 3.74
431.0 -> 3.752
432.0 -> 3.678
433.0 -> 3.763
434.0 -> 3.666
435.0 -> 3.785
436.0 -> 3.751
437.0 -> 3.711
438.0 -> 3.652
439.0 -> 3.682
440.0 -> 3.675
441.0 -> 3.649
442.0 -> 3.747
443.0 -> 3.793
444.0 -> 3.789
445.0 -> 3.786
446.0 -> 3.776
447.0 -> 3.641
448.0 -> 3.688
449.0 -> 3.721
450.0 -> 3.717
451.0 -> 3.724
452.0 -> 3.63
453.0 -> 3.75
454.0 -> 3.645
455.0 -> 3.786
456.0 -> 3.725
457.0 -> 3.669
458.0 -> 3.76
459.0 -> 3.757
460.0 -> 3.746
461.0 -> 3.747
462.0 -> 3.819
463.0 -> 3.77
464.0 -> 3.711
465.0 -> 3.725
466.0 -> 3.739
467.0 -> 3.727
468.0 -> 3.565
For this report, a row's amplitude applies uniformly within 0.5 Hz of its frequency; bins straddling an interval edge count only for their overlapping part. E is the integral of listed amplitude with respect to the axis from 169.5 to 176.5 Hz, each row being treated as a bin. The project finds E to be 15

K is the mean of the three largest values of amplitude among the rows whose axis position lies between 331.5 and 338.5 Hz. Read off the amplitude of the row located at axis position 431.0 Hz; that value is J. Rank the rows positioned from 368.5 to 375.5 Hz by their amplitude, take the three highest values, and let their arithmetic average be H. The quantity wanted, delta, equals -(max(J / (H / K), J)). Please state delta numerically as -3.75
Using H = 3.51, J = 3.752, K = 3.00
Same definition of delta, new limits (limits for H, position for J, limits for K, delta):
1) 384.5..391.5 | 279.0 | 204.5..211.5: -4.27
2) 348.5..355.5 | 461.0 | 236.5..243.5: -3.97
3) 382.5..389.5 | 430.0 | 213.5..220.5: -4.25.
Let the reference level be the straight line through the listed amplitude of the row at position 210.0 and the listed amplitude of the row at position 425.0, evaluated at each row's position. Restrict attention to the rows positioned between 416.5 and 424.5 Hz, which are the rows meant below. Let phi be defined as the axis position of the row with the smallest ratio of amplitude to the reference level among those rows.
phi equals 423.0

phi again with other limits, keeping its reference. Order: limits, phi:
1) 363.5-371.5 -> 368.0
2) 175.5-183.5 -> 176.0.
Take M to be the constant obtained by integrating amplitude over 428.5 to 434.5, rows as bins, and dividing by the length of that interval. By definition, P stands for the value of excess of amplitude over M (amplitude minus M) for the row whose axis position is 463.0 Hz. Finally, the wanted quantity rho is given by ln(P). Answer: -2.8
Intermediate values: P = 0.058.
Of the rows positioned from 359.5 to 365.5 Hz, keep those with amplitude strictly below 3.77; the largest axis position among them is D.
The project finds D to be 365.0 Hz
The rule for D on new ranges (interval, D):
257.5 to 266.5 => 265.0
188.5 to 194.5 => 194.0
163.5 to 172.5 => 172.0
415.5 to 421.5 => 421.0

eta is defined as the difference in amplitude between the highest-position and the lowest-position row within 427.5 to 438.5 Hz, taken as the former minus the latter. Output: 0.03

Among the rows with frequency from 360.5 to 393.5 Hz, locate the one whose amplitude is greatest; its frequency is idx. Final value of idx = 361.0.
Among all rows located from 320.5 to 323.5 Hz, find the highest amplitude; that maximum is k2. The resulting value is 2.528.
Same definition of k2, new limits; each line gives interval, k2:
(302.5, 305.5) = 3.624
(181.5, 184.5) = 2.539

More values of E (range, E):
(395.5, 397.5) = 7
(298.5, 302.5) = 15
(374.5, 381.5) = 23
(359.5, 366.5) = 25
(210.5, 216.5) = 23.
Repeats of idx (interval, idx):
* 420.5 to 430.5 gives 427.0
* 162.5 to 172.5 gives 165.0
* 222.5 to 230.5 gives 224.0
